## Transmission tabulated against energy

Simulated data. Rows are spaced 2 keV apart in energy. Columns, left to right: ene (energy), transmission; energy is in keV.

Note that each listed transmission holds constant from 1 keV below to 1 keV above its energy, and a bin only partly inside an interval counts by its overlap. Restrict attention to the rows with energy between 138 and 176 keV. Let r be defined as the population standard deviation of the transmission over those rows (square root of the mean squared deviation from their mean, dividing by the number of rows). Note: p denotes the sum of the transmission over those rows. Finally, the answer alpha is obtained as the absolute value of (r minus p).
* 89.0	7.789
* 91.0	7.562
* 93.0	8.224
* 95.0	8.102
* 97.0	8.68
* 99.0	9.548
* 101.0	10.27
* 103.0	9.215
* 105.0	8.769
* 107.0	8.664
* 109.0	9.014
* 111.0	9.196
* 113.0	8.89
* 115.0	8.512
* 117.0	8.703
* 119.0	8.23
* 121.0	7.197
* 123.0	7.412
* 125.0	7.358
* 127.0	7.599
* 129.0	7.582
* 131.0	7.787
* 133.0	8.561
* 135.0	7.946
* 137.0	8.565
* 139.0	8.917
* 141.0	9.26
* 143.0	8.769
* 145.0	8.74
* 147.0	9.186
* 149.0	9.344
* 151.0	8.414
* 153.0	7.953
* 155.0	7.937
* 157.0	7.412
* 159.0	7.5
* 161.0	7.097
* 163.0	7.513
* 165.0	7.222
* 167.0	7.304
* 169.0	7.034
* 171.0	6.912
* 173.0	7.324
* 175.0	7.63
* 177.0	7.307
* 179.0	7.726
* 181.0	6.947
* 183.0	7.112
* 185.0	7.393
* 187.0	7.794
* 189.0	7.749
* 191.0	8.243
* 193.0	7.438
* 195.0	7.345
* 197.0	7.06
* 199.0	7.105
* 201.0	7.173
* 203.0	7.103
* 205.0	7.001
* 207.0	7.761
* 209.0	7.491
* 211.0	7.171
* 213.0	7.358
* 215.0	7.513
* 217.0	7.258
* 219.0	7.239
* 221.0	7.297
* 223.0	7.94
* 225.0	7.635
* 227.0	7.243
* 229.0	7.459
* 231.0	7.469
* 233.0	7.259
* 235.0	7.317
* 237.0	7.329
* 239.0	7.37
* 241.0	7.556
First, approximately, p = 151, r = 0.81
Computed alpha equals 151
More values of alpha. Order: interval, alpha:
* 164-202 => 139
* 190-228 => 140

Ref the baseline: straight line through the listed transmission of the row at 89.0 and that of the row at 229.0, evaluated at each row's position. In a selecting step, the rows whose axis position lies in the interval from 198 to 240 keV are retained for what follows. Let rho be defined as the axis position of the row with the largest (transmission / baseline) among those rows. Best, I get 223.0 keV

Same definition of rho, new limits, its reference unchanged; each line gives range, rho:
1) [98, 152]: 101.0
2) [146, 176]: 149.0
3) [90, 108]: 101.0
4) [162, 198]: 191.0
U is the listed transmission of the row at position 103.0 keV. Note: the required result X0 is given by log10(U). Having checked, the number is 0.964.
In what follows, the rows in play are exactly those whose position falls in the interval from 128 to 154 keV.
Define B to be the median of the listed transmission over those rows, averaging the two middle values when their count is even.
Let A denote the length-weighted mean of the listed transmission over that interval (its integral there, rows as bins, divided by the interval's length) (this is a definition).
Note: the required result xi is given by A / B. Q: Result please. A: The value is 1.00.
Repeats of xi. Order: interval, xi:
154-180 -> 1.01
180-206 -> 1.02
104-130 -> 0.97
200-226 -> 1.01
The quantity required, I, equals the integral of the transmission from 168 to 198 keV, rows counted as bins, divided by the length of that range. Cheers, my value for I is 7.40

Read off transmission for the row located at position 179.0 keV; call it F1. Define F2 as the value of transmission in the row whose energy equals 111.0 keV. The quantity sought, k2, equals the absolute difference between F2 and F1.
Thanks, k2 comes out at 1.47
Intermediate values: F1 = 7.726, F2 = 9.196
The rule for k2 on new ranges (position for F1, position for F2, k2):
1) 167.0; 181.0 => 0.36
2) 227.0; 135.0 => 0.70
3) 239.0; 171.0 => 0.46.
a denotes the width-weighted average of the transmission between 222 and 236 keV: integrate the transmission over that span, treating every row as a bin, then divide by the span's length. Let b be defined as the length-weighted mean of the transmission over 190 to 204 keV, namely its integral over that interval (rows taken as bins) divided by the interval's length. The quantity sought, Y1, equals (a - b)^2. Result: 0.01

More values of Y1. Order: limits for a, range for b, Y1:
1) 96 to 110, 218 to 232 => 2.88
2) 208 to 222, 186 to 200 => 0.04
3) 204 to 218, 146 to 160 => 0.78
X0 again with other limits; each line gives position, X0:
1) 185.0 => 0.869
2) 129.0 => 0.880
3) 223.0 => 0.900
